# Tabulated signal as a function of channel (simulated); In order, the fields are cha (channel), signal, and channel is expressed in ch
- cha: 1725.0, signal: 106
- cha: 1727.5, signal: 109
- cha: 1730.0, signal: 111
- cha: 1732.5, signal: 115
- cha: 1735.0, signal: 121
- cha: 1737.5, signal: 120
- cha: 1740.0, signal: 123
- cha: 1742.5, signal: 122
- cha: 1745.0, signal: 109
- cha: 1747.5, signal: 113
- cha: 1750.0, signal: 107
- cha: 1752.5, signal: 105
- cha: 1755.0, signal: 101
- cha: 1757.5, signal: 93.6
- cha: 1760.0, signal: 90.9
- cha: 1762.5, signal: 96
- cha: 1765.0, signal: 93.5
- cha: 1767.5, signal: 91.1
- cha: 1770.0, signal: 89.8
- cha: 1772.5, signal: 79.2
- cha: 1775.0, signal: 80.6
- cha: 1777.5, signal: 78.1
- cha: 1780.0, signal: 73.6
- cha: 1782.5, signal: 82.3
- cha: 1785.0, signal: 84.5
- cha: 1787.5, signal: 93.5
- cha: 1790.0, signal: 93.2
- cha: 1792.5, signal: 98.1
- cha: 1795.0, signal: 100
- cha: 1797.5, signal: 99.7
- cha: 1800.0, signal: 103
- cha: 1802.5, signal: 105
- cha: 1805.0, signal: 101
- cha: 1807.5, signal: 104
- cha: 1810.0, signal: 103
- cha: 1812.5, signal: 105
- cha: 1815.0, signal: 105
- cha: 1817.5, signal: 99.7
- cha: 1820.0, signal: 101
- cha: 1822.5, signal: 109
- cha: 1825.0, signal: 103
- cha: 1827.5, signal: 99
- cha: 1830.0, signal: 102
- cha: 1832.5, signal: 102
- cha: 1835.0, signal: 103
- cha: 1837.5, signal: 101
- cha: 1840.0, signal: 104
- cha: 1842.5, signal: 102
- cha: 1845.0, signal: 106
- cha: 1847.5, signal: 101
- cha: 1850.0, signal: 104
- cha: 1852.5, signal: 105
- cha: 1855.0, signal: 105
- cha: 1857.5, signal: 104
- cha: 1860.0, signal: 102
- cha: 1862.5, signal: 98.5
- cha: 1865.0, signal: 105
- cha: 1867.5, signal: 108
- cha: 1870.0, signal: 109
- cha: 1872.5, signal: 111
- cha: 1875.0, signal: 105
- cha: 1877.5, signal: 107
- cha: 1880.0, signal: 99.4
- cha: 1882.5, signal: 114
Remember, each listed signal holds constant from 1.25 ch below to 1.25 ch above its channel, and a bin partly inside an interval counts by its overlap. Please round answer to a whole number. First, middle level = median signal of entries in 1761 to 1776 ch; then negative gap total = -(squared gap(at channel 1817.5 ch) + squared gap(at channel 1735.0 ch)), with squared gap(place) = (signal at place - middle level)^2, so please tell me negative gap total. -1019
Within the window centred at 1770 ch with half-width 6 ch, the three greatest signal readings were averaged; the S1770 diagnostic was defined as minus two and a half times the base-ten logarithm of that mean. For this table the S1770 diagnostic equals -4.90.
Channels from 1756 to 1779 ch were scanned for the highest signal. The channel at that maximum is 1762.5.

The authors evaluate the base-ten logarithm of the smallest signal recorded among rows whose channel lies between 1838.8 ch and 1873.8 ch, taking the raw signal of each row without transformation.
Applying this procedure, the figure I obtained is 1.99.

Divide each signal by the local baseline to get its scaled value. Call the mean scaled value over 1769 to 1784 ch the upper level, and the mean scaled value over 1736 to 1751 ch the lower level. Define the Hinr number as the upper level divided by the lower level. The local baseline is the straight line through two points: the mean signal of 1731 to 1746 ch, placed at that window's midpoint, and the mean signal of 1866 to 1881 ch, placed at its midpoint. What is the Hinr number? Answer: 0.71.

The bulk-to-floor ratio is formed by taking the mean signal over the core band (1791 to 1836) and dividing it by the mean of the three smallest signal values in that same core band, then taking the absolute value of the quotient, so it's 1.03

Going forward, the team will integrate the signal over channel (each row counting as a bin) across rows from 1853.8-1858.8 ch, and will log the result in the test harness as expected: 522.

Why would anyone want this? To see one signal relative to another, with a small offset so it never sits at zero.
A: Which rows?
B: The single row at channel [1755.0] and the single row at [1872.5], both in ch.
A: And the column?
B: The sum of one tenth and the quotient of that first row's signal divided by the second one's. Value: 1.01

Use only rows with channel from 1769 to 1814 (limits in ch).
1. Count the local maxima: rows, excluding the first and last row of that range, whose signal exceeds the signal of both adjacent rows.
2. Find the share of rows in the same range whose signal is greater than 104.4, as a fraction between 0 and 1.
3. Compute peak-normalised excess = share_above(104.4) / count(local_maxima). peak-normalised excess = 0.02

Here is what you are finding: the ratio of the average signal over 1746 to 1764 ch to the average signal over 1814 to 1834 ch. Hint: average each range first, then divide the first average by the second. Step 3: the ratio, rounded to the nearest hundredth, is 0.98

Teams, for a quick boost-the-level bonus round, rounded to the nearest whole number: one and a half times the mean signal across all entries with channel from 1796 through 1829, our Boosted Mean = 154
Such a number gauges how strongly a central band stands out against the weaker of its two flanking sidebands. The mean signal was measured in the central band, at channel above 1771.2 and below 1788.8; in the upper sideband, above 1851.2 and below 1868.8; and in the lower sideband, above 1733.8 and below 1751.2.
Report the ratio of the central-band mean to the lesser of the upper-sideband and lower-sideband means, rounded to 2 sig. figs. 0.79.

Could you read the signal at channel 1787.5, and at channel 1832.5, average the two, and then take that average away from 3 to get -95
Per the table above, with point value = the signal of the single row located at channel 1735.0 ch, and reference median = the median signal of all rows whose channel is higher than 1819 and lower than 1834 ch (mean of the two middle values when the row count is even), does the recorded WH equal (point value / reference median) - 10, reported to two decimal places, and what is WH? -8.81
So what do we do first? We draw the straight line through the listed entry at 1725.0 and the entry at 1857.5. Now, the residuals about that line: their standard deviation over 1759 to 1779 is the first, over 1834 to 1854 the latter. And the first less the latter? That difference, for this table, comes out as 5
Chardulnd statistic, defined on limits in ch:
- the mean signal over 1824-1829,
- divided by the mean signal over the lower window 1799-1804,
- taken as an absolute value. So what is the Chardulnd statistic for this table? 0.97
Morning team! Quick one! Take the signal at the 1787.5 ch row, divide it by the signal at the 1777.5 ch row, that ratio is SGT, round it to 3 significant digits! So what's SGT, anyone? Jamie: 1.20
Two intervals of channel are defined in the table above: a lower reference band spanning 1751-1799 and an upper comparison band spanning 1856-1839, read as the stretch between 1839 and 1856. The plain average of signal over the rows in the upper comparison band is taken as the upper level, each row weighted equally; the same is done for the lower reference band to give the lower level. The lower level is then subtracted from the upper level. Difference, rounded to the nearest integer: 13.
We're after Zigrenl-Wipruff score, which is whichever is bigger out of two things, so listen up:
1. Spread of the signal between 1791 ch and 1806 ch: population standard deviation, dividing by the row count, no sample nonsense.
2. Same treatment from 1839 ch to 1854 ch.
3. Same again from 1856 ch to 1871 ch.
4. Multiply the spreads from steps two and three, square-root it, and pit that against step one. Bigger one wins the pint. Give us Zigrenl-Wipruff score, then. 2.5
